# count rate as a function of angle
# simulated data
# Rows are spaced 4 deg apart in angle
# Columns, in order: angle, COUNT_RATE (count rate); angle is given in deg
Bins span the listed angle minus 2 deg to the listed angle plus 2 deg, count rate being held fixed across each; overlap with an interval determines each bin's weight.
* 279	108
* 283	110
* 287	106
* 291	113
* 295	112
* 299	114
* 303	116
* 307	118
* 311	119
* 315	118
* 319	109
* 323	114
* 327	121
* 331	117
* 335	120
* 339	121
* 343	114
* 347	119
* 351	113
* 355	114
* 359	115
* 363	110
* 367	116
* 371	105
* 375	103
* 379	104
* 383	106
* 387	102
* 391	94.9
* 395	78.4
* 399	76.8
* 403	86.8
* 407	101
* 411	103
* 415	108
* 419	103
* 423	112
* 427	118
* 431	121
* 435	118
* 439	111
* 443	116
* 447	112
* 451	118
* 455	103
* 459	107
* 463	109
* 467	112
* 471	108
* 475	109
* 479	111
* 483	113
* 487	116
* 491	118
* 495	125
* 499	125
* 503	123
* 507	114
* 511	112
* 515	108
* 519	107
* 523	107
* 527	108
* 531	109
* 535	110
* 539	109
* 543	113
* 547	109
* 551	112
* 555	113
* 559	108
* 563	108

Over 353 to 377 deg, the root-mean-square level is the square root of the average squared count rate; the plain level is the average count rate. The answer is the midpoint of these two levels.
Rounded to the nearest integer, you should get 111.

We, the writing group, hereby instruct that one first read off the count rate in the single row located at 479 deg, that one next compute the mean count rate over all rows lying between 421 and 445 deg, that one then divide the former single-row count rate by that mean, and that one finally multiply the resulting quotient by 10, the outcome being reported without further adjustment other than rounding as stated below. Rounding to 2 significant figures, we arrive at 9.6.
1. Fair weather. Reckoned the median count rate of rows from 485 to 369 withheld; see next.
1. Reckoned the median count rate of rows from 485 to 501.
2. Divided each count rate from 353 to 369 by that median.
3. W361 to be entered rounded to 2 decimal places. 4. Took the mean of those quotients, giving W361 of 0.94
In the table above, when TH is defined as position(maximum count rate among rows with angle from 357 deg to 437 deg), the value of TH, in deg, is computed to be 431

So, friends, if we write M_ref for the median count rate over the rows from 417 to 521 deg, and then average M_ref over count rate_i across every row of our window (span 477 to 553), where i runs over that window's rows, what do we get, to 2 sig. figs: 0.99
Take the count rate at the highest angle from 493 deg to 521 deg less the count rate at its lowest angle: -18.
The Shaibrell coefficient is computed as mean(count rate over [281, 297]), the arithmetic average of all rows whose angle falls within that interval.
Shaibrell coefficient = 110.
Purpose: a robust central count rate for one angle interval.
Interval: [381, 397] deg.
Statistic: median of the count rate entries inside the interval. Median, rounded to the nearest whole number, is 98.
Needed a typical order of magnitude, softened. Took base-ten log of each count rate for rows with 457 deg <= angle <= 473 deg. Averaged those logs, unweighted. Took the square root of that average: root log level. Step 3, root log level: 1.43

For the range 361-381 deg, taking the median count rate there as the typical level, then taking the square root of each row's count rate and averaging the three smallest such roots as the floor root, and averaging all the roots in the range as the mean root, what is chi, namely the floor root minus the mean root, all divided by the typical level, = -0.0016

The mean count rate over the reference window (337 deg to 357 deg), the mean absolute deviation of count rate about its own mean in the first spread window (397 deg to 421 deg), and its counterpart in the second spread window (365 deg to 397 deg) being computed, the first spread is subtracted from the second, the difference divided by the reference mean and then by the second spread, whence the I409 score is -0.003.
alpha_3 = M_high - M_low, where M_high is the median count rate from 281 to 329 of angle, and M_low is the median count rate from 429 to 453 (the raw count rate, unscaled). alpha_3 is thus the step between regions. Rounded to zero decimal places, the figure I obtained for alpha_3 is -3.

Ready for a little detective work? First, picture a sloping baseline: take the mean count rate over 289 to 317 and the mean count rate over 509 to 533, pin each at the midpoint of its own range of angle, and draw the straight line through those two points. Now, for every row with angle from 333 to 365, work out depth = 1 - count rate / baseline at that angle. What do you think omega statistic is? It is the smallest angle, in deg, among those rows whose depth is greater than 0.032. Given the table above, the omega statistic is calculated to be 363 deg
